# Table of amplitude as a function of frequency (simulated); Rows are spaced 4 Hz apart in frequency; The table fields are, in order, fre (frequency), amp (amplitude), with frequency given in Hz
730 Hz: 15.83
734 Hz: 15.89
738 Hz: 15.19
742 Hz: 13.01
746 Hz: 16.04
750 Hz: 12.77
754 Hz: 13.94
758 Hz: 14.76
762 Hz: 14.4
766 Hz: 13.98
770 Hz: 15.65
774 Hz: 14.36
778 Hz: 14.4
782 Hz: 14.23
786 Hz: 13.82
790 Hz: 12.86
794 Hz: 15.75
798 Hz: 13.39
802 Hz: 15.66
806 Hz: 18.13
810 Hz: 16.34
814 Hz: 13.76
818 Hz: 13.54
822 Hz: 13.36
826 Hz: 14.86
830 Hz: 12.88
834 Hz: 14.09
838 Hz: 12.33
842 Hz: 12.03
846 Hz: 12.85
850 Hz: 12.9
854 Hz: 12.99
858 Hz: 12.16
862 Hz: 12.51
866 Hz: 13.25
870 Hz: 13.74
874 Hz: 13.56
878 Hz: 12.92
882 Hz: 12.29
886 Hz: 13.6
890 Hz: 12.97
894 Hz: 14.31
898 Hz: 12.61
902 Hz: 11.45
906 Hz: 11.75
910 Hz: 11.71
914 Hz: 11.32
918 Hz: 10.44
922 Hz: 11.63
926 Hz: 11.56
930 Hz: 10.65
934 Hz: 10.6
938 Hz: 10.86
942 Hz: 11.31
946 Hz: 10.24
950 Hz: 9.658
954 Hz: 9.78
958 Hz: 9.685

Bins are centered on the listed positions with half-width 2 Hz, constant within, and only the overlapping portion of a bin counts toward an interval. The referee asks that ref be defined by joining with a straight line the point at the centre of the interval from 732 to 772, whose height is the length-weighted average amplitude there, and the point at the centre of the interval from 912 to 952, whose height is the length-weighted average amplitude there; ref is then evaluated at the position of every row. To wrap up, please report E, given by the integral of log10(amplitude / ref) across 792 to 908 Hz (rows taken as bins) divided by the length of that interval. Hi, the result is 0.031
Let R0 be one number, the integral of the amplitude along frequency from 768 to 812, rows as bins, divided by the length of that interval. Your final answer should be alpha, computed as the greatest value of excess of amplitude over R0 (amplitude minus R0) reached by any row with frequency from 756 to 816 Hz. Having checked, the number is 3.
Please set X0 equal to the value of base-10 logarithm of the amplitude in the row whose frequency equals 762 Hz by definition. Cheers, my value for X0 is 1.16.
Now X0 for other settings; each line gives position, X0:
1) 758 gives 1.17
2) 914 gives 1.05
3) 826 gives 1.17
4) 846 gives 1.11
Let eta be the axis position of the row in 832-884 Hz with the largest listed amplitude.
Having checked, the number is 834 Hz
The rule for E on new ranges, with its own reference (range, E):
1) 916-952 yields -0.001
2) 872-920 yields 0.029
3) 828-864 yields 0.004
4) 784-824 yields 0.034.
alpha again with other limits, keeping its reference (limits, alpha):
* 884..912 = -1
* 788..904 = 3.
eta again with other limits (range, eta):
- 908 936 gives 910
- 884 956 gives 894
